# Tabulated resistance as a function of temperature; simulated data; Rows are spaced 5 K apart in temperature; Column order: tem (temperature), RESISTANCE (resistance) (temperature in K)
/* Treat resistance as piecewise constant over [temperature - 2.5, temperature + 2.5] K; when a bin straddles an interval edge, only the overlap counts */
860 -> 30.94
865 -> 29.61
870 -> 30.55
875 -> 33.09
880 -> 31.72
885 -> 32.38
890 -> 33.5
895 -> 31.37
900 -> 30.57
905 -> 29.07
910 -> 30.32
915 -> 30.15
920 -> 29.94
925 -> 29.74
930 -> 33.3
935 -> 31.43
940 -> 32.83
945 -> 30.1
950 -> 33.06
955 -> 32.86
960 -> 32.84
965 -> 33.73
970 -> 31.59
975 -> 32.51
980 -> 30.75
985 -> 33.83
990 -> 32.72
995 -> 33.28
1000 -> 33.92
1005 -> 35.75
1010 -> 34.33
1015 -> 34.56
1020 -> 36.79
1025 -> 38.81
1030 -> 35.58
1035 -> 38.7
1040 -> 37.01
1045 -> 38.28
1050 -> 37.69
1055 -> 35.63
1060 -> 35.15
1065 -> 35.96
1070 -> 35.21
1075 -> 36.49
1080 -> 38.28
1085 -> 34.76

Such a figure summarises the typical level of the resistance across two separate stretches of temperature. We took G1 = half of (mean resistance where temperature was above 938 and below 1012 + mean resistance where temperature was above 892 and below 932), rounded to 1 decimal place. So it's 31.7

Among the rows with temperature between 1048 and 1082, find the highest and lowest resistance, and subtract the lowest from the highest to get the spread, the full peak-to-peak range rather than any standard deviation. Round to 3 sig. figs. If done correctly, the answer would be 3.13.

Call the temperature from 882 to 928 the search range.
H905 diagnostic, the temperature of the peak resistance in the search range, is 890 K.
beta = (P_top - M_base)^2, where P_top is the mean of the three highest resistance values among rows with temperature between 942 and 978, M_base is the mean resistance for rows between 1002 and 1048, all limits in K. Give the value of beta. 12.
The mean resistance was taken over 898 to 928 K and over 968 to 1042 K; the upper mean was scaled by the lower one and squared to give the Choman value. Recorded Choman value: 1.34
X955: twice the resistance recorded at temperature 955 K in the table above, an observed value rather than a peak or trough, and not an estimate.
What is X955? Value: 66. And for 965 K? 67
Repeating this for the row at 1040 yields 74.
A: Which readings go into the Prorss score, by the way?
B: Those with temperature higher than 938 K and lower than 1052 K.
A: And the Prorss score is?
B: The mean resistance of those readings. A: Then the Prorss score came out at 34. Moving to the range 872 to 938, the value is 31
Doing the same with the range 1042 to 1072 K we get 36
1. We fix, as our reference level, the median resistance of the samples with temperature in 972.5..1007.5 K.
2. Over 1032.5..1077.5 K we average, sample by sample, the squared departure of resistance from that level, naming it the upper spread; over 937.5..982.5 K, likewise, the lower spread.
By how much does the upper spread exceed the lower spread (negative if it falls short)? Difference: 11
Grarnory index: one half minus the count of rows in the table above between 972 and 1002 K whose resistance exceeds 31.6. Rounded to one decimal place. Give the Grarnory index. -4.5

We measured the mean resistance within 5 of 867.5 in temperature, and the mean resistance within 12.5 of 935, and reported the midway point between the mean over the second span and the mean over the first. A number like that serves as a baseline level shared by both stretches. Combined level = 30.8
